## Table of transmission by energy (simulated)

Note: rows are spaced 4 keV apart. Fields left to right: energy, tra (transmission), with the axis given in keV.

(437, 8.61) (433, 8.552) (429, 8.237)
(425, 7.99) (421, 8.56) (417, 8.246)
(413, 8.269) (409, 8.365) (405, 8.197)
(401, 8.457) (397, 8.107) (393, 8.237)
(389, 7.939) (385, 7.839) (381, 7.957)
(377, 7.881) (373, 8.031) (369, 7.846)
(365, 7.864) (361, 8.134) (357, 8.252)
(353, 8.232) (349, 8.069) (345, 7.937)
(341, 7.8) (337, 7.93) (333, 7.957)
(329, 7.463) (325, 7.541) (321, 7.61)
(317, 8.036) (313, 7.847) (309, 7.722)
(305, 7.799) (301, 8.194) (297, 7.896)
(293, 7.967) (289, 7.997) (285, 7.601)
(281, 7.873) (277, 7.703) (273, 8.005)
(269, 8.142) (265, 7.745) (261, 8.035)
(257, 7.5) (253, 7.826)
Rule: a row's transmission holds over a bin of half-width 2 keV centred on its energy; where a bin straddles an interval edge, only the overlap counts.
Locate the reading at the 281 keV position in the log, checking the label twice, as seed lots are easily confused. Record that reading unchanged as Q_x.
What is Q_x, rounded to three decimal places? 7.873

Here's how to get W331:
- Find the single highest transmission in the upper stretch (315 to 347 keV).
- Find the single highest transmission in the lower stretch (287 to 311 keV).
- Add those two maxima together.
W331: 16.2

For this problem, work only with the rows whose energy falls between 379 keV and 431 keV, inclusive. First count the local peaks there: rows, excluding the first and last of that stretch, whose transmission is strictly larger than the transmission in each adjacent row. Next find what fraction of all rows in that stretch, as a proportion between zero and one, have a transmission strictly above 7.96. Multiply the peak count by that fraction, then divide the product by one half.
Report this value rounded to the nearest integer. 6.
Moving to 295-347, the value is 1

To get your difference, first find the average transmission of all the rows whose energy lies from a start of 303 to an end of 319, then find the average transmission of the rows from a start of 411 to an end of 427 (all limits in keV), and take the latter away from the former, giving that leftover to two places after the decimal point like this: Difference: -0.42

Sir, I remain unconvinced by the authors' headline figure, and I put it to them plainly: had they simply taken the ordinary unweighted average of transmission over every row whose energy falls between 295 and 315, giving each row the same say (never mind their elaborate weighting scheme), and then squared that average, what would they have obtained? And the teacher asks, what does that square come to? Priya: 62.3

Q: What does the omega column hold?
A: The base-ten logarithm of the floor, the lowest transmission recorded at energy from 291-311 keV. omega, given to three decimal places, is 0.888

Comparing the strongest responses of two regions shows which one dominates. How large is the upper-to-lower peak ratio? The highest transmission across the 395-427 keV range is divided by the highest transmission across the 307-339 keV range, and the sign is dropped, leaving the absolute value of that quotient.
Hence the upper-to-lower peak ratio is 1.07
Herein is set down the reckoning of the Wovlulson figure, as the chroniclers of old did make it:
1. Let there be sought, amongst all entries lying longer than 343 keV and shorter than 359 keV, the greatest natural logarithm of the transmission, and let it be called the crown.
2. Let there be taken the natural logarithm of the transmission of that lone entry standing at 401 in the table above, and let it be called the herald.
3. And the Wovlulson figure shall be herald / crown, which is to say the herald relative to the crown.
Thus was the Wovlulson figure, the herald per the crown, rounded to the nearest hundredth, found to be 1.01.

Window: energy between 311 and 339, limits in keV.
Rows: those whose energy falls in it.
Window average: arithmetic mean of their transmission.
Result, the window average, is 7.77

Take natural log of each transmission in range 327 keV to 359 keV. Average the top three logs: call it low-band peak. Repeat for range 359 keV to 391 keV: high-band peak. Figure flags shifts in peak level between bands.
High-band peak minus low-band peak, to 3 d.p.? -0.018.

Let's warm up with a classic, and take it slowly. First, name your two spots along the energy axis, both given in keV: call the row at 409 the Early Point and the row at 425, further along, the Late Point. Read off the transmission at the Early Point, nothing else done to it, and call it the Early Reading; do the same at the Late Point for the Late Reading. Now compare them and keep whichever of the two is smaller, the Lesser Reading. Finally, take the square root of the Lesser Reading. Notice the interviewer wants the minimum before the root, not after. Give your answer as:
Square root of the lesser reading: 2.83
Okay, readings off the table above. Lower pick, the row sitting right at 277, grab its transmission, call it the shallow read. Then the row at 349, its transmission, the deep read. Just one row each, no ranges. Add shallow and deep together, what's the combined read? 15.8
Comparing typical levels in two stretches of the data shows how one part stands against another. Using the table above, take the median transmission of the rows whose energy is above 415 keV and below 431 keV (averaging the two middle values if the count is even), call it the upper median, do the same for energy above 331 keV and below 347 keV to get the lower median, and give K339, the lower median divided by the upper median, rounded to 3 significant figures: 0.963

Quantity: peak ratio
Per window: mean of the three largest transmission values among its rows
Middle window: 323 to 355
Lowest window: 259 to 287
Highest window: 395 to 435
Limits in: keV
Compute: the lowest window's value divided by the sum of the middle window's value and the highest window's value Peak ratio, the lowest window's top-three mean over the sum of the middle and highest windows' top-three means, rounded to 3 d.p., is 0.485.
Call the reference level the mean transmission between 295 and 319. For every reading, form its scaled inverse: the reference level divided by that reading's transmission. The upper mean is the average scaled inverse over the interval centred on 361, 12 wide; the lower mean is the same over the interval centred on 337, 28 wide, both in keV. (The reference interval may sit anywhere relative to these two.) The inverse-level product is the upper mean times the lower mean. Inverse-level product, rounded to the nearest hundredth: 0.99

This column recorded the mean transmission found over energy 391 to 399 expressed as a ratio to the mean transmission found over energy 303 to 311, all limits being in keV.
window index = 1.05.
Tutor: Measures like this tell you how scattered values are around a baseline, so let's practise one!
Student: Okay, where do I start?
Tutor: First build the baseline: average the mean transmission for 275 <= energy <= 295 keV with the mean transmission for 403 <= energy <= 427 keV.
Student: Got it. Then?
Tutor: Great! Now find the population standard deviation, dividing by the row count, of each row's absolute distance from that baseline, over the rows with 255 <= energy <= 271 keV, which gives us 0.21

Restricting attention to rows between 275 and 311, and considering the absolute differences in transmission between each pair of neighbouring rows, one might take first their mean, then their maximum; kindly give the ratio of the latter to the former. 1.9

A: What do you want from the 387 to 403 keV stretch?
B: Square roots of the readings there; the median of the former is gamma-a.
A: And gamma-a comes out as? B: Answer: 2.86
